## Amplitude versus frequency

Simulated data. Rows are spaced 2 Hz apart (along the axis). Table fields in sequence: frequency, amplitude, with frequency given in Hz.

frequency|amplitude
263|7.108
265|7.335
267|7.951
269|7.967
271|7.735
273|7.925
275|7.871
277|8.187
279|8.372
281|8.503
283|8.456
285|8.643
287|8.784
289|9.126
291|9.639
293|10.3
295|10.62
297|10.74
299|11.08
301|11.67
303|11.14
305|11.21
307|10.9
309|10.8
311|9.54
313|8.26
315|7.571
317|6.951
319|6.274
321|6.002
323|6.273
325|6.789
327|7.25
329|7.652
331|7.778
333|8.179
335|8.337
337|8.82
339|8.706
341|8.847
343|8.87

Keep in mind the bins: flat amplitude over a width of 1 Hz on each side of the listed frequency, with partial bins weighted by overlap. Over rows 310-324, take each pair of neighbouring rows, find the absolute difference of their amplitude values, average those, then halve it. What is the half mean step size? 0.317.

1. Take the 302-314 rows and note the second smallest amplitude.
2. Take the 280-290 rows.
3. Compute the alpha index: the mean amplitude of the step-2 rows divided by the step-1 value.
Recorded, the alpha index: 0.91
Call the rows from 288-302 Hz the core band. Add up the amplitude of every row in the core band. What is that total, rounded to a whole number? 73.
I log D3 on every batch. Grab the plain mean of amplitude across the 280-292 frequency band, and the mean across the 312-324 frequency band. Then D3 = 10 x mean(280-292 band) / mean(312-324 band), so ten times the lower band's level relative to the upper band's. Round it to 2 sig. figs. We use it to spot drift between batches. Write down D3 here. 13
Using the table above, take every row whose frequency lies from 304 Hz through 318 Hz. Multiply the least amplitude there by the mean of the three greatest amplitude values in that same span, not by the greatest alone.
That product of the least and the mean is 76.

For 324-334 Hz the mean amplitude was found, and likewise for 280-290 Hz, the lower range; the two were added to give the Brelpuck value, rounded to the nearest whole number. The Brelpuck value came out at 16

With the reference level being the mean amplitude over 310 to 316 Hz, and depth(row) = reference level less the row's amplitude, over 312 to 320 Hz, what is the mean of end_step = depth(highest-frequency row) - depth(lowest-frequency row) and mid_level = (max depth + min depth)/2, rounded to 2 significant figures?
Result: 1.6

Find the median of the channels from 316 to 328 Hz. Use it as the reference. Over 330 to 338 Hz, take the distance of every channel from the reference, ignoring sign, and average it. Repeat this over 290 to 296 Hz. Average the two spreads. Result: 2.70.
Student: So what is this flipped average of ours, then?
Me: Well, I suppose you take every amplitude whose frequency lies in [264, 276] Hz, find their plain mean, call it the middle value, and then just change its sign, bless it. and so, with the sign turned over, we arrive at -7.8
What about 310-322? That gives -7.4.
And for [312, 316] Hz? -7.9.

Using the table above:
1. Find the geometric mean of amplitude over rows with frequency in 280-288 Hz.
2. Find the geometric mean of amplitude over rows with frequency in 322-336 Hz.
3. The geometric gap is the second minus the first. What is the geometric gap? -1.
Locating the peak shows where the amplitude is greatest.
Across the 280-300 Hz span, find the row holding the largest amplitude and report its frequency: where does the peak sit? 299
